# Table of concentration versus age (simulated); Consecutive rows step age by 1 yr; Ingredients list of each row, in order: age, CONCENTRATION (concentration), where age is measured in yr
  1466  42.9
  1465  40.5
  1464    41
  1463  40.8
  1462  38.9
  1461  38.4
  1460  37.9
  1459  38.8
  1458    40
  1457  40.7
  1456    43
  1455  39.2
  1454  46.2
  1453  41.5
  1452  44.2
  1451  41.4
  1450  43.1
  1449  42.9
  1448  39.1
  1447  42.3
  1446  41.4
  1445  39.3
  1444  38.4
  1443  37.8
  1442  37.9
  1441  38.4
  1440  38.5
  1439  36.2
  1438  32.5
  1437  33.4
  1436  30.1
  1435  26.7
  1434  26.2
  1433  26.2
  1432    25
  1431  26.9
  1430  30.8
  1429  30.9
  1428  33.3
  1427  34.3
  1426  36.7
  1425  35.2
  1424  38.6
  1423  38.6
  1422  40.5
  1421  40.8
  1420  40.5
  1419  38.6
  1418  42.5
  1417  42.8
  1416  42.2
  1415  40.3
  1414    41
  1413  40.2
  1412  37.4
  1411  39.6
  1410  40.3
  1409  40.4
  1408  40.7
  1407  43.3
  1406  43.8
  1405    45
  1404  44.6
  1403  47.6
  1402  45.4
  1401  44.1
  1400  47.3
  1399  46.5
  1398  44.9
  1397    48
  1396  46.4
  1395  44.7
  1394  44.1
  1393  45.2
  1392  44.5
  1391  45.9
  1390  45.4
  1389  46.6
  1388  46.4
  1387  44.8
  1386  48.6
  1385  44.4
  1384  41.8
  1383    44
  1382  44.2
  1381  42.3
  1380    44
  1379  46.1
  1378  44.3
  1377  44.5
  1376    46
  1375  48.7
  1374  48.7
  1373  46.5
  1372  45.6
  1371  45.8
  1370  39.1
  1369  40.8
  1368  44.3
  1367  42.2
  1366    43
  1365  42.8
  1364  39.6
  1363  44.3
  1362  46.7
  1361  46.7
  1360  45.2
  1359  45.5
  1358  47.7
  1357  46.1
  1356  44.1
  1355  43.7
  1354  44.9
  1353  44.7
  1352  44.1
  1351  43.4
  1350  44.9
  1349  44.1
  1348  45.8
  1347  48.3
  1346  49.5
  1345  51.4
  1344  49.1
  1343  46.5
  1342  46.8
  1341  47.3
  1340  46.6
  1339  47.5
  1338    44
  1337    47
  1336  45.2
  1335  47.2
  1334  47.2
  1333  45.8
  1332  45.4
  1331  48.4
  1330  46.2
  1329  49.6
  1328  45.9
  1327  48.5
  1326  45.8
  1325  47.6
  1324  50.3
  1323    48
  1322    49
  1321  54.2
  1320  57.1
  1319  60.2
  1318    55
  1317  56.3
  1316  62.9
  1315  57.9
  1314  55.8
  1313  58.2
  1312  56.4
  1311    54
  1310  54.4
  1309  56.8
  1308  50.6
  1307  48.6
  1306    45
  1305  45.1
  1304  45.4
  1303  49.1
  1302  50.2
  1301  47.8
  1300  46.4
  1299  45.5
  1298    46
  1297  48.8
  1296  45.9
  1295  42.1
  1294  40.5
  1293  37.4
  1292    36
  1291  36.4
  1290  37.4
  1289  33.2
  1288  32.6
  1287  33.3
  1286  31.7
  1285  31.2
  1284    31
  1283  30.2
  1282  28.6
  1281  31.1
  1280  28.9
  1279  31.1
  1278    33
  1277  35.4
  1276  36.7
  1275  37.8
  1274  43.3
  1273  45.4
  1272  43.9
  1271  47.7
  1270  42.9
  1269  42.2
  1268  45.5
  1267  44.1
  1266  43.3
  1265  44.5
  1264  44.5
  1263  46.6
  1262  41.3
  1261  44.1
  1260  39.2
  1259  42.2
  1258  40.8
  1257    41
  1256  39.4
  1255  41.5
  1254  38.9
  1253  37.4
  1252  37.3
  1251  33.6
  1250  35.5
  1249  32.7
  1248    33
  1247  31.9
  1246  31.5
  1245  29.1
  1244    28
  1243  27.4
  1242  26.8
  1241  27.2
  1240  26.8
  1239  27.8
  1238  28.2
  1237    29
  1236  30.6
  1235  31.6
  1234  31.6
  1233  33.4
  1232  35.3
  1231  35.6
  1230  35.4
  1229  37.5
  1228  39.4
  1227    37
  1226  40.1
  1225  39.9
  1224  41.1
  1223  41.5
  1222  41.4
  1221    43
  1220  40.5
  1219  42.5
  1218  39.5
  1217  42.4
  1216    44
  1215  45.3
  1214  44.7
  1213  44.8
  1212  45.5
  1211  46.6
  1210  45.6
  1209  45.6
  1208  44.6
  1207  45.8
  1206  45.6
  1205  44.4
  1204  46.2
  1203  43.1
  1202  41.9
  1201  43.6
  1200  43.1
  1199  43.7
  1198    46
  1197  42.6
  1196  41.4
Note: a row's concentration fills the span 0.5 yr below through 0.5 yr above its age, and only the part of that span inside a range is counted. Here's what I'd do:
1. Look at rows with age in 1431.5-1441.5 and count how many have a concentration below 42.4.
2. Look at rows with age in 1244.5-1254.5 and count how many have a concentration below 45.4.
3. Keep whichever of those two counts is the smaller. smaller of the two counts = 10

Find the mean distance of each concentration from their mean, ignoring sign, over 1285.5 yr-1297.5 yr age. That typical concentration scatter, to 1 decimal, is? 4.3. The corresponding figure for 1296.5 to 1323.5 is 4.7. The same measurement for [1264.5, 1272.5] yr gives 1.2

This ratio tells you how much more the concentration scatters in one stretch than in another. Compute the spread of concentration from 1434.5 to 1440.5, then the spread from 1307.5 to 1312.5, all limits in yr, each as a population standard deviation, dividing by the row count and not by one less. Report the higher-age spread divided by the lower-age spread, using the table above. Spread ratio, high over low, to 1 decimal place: 1.7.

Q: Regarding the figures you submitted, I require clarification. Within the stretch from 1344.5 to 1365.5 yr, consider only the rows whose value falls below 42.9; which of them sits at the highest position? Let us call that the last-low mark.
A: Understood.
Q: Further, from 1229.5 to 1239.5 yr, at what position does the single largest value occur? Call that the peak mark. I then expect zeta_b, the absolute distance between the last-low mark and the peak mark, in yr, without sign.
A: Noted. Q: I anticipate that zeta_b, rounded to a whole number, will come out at 134 yr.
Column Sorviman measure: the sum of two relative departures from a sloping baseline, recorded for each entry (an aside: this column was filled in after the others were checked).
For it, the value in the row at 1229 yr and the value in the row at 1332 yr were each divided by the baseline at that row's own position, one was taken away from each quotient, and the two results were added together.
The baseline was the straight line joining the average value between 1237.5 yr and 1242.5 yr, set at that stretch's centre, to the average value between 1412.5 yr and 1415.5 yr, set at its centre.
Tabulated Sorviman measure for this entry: 0.74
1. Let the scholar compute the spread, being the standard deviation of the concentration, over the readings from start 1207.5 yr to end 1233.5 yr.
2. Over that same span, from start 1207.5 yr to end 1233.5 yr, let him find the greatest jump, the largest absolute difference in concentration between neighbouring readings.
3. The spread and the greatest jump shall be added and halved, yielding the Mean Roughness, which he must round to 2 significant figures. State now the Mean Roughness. 3.4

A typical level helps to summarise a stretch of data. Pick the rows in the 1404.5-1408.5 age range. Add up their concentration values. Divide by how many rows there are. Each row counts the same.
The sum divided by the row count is 43.2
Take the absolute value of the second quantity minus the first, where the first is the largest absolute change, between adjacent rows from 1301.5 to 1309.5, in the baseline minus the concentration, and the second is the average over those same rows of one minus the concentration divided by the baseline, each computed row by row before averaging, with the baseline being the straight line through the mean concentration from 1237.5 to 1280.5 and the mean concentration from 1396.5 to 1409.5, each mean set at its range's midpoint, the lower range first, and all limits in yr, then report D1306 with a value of 6.4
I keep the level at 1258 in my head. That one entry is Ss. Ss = 40.8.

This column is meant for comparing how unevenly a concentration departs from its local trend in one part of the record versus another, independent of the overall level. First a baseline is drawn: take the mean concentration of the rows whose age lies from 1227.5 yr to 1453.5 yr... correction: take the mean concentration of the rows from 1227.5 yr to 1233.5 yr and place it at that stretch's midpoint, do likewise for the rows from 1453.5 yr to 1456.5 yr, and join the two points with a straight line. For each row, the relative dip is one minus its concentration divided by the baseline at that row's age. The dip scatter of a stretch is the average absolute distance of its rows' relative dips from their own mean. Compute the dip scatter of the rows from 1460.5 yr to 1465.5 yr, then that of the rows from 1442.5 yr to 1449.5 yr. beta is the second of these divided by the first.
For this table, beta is 1.8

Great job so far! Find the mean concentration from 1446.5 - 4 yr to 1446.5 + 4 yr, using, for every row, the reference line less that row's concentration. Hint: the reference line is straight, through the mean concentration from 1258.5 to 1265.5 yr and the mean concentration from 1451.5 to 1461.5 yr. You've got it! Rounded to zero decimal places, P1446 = 1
